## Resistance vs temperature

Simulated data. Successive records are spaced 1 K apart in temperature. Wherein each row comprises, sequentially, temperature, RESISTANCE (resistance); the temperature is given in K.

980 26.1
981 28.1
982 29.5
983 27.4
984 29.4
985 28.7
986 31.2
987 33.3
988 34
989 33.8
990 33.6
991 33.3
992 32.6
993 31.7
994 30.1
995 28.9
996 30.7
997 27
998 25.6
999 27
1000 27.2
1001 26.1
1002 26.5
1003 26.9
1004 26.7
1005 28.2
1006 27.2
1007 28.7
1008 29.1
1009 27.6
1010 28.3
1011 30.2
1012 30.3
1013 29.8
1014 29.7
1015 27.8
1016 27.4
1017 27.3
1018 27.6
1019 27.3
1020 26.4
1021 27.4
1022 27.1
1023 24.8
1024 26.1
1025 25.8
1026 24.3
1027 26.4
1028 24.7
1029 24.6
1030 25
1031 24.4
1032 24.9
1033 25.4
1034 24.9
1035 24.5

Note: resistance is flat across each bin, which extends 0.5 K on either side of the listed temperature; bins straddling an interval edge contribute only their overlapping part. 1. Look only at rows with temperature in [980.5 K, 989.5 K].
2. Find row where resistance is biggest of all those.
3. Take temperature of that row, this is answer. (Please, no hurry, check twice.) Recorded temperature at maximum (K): 988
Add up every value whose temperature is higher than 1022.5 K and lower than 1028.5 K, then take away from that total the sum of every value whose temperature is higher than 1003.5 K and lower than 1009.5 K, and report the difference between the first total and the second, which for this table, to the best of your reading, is -15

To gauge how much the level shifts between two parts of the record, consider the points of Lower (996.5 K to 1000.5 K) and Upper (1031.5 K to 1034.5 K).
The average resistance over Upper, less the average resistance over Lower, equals -2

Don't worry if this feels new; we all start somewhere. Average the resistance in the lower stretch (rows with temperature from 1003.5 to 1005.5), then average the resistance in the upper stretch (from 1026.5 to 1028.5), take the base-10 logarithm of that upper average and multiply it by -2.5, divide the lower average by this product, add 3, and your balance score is -4.80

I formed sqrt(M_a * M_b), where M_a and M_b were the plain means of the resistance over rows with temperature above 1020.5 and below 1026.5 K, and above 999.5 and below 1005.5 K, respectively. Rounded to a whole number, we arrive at 26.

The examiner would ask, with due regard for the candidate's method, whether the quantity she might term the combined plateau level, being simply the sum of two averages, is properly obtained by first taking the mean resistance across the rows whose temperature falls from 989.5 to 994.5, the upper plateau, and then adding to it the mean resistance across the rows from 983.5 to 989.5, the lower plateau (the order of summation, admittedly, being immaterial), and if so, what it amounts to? 64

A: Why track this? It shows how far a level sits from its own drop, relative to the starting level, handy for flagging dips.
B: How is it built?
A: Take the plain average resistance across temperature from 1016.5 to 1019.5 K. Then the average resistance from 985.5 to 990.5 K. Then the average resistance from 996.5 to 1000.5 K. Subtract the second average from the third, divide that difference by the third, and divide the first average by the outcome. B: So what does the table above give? -113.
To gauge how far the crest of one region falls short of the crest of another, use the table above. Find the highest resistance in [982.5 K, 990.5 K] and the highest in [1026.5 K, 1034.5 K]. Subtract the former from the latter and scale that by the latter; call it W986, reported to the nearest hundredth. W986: -0.29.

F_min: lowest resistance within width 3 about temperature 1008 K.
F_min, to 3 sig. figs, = 27.6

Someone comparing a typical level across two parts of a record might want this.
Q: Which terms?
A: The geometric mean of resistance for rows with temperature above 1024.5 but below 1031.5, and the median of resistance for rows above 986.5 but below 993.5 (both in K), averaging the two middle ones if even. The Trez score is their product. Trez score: 833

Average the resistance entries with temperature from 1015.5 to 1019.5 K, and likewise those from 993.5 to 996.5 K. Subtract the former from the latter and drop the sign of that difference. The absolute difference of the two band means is 2.5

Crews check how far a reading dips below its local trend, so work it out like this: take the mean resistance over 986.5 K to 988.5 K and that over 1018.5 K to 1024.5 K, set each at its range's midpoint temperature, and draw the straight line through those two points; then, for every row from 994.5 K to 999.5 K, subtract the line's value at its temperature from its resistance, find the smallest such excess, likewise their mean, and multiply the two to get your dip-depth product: 22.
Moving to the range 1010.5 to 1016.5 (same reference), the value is 0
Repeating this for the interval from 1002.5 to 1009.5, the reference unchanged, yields 7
